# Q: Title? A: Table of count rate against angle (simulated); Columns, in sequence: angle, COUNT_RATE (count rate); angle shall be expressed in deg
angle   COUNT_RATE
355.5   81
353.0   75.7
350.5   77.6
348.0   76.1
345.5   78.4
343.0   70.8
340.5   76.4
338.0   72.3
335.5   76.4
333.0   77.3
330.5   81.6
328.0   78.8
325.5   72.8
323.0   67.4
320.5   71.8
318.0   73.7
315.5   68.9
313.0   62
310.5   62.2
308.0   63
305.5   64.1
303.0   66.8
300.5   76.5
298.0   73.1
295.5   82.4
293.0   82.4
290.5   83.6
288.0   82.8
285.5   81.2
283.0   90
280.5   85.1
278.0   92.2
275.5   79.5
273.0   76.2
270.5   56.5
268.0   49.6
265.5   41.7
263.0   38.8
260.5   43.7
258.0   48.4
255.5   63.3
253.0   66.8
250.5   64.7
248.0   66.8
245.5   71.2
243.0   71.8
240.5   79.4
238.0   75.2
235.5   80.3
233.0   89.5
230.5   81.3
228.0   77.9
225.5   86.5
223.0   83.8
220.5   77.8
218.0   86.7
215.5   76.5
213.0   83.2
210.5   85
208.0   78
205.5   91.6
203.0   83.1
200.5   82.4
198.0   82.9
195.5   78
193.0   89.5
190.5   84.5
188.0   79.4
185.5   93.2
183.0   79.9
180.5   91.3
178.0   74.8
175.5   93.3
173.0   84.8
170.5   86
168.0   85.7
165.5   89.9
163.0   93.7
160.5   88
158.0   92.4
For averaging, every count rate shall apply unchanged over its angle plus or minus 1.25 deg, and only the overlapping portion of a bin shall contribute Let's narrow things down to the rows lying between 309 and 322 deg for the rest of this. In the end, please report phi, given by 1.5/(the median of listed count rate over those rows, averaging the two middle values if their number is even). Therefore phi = 0.022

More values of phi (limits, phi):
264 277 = 0.027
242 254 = 0.022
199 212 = 0.018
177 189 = 0.019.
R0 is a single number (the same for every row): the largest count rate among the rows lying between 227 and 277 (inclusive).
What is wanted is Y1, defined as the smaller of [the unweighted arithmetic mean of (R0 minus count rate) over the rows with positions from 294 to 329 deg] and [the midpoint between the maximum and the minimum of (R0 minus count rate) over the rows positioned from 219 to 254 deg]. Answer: 12.4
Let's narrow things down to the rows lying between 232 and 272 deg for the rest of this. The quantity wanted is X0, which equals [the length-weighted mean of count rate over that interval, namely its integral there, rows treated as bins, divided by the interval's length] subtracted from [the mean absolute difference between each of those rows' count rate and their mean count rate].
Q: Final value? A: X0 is -50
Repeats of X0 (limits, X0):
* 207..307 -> -63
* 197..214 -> -81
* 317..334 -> -71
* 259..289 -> -49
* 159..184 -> -82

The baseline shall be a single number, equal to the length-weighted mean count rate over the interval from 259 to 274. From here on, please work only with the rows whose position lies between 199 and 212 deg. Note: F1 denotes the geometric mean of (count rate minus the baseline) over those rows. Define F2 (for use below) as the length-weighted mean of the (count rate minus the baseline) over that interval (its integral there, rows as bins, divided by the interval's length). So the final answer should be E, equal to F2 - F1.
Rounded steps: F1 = 33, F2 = 33.4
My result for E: 0.25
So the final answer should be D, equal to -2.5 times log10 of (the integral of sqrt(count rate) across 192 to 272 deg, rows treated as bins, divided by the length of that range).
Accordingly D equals -2.322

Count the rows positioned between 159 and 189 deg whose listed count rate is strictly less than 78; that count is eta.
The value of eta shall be 1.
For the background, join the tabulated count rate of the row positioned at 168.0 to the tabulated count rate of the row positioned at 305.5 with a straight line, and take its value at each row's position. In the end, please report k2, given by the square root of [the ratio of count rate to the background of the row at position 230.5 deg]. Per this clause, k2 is 1.04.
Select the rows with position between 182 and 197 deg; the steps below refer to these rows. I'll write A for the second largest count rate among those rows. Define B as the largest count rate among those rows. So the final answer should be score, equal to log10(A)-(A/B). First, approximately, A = 89.5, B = 93.2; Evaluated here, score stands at 0.992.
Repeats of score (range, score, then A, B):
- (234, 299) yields 0.978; 90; 92.2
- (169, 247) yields 0.970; 93.2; 93.3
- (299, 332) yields 0.931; 78.8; 81.6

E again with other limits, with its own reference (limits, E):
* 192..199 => 0.14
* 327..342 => 0.02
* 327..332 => -0.04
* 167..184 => 0.60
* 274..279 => -0.22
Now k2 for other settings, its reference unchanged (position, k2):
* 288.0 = 1.11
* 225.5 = 1.06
